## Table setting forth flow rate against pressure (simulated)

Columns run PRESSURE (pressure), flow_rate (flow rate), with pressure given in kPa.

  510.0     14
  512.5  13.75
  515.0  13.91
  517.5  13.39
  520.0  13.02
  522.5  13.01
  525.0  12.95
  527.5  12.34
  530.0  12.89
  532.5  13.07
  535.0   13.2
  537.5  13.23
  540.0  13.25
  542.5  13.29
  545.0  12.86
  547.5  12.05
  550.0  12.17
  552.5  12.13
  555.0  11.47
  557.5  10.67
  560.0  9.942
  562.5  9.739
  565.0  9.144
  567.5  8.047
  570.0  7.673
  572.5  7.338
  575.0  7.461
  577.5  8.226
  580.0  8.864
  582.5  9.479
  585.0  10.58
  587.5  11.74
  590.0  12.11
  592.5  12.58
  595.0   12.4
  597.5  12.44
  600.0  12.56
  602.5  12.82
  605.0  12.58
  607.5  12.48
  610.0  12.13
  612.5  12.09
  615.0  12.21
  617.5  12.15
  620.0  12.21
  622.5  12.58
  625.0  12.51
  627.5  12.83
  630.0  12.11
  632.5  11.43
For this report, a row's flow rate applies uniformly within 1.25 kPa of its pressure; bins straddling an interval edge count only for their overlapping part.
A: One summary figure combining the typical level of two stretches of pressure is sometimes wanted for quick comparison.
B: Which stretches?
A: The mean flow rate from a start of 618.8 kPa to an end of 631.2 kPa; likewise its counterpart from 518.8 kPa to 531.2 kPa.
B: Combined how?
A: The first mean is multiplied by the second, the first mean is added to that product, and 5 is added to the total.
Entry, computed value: 177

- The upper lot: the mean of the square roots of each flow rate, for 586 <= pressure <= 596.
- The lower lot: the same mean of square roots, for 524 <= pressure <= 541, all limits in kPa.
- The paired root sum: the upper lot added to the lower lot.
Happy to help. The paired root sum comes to 7.1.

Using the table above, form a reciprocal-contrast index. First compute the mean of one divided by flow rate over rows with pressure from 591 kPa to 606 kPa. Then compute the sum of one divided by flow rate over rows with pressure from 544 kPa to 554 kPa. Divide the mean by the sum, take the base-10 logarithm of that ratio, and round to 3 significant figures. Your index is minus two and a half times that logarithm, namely 1.53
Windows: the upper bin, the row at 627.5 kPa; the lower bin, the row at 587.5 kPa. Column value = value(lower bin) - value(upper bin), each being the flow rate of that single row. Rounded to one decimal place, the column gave -1.1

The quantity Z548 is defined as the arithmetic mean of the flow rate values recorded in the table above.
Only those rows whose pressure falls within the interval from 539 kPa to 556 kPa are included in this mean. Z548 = 12.5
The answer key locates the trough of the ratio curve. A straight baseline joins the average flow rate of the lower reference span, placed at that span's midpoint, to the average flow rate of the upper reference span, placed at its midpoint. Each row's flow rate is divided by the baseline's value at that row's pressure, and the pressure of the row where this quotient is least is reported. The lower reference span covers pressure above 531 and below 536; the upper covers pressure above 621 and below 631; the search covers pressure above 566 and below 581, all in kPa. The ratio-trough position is 572.5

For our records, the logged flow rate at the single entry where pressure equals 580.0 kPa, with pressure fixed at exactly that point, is 8.864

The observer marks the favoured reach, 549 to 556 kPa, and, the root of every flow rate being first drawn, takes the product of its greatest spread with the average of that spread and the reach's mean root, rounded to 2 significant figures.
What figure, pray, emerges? 0.18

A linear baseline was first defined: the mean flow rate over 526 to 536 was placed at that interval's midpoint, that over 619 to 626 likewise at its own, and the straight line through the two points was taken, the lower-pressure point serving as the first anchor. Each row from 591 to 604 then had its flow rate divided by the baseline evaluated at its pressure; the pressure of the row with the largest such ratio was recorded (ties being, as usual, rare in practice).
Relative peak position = 602.5 kPa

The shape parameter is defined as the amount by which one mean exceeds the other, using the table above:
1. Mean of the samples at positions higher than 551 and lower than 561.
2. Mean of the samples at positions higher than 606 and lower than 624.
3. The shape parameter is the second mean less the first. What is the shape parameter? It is 1.2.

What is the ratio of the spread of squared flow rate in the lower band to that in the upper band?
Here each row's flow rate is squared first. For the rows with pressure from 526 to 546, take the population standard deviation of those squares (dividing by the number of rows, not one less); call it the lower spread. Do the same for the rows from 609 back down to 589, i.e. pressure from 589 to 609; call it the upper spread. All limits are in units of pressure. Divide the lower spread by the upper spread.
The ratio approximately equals 1.6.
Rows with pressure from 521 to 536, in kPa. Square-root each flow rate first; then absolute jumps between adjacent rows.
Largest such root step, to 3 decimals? 0.086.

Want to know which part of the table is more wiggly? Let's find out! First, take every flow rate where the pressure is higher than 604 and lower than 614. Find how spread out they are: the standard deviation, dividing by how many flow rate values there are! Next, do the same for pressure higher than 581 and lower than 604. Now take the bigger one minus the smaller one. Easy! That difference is 0.84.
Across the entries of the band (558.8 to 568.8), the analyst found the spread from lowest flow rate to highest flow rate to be 1.9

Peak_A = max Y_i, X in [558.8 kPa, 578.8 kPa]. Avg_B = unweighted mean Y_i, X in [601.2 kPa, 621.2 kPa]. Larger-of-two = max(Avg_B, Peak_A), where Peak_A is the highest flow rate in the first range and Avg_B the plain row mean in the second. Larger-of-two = 12.3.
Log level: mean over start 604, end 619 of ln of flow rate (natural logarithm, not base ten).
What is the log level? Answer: 2.51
